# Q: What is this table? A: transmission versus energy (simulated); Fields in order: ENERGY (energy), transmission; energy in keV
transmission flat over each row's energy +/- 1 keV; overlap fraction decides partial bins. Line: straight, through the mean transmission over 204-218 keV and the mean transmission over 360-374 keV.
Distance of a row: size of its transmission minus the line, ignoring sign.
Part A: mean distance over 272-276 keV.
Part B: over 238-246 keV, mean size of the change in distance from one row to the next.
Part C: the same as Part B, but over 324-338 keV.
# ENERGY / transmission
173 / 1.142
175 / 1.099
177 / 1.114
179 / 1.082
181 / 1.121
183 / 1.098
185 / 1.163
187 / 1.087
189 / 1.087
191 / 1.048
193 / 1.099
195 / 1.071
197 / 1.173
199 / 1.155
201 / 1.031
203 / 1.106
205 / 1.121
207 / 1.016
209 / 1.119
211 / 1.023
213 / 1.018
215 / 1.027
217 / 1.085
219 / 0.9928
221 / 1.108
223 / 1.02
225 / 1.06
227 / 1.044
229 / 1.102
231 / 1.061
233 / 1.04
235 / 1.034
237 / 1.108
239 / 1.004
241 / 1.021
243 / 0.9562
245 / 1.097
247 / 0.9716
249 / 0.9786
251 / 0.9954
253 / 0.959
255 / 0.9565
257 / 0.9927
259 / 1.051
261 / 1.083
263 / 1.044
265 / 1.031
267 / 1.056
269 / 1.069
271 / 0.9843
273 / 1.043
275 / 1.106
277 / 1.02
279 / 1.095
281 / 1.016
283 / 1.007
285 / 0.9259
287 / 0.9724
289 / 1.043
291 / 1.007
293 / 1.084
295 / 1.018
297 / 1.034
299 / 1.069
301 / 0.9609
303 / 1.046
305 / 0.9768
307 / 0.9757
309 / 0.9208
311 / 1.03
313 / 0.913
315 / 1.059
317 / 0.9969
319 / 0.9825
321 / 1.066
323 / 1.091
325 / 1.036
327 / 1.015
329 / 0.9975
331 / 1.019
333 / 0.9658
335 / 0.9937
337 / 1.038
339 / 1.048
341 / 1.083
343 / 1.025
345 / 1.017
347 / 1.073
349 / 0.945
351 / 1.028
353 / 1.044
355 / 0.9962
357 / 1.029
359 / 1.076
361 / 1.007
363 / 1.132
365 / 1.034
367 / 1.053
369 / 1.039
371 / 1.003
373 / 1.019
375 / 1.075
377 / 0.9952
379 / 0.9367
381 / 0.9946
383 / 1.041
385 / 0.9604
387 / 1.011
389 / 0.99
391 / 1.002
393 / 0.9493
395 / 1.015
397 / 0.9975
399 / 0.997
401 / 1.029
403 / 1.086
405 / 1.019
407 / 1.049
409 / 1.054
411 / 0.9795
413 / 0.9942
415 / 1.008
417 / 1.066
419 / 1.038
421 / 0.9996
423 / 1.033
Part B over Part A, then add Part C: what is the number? 1.49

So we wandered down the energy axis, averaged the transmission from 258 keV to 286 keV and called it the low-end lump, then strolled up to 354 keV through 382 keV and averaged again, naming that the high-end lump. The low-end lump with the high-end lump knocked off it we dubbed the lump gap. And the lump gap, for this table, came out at 0.010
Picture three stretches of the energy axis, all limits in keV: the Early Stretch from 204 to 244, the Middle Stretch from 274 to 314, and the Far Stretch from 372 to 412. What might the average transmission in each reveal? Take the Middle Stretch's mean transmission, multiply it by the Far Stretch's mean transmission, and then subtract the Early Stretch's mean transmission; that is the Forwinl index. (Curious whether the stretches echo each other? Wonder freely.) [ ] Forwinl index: -0.027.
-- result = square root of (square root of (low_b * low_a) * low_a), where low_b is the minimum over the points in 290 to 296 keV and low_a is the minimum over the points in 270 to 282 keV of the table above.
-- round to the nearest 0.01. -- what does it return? 0.99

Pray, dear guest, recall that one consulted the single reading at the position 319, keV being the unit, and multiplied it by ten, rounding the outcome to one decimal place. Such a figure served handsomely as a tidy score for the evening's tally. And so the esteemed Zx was 9.8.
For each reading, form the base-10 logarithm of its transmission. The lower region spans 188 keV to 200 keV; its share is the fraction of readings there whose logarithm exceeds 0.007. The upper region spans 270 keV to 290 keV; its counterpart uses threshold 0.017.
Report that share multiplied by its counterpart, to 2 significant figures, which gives 0.40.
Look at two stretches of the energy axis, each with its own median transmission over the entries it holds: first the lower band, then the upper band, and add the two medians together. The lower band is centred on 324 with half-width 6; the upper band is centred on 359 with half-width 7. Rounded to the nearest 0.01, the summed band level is 2.06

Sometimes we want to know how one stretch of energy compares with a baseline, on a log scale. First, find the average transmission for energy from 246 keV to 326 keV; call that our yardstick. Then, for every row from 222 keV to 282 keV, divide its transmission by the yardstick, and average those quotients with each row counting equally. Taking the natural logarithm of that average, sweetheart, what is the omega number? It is 0.016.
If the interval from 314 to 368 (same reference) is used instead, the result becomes 0.014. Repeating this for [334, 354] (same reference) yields 0.013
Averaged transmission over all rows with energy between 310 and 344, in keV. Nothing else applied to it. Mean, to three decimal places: 1.021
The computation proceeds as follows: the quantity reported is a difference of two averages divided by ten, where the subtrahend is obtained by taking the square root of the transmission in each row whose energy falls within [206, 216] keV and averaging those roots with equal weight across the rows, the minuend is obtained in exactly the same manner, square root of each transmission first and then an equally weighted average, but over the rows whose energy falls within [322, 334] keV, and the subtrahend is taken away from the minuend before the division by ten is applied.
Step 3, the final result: -0.0010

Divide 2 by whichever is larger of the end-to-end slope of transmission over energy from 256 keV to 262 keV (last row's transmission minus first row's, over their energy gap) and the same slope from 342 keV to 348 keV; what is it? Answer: 89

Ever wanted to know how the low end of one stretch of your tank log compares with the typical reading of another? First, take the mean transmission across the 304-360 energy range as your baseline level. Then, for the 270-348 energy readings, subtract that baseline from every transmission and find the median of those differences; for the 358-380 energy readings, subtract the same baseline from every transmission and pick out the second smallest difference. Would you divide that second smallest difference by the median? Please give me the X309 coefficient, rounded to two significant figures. -6.3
